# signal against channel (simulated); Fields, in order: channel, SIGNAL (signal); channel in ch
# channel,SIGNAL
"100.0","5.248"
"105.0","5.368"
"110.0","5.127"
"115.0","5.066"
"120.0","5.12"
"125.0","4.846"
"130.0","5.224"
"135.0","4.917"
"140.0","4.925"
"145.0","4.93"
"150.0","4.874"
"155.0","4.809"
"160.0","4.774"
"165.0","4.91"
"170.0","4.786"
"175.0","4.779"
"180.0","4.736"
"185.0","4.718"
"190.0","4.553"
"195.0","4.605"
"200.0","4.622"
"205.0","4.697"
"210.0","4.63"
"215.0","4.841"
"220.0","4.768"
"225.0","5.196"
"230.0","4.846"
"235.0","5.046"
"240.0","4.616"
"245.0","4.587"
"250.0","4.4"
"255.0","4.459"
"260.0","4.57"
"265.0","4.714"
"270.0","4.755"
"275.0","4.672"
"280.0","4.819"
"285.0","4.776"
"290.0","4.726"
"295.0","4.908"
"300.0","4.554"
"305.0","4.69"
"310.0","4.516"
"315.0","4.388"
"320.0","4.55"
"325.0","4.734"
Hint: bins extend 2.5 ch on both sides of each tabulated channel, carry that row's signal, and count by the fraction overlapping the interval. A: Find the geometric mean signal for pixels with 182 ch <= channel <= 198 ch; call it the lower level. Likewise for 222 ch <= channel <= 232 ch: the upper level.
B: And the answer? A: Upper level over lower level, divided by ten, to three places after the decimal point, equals 0.109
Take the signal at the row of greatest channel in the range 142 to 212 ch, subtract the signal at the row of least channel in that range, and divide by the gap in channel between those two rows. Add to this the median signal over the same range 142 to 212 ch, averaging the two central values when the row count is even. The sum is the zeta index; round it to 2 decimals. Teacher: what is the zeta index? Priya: 4.75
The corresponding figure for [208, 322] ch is 4.69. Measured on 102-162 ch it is 4.92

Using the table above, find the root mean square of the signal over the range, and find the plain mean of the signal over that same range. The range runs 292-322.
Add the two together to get 9.2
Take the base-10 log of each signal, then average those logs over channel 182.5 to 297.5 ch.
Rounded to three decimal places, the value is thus 0.674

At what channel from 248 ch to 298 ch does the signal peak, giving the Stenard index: 295.0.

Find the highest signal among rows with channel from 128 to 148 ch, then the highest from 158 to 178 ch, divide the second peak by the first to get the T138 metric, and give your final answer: 0.94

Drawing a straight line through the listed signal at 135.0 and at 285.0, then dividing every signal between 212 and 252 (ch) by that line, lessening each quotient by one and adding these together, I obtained -0.06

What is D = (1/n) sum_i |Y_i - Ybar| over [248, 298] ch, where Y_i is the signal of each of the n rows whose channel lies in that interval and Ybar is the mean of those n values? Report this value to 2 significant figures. 0.12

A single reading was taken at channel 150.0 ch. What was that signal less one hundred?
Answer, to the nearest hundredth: -95.13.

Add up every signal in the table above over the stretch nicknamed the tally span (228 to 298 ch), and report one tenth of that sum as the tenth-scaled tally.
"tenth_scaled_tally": 6.6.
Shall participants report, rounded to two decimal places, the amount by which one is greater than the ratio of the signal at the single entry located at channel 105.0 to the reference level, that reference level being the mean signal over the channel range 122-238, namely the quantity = -0.11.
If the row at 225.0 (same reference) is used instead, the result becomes -0.08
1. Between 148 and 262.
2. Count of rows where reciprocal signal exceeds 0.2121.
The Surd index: 10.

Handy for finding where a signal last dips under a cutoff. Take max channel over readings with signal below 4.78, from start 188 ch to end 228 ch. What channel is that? 220.0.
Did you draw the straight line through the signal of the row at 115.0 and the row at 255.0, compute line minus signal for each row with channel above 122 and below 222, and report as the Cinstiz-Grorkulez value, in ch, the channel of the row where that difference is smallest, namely 130.0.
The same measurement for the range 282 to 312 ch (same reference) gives 295.0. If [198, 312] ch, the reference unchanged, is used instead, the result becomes 295.0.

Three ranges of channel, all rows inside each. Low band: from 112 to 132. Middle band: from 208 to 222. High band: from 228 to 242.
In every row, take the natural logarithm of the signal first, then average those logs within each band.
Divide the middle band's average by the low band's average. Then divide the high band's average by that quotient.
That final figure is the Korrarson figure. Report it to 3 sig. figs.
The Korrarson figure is 1.64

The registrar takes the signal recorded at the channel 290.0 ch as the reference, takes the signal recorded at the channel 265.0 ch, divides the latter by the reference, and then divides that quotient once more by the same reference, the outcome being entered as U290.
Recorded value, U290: 0.211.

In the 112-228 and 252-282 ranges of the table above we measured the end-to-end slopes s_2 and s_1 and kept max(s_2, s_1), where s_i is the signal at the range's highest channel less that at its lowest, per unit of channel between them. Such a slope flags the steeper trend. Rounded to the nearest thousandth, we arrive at 0.014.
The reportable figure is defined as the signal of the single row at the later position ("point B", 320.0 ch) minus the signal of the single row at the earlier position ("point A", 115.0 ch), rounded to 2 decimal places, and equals -0.52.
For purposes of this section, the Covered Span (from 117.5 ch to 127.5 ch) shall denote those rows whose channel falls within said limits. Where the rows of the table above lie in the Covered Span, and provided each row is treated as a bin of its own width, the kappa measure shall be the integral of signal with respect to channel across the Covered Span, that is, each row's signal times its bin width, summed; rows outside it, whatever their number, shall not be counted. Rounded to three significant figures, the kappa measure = 49.8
